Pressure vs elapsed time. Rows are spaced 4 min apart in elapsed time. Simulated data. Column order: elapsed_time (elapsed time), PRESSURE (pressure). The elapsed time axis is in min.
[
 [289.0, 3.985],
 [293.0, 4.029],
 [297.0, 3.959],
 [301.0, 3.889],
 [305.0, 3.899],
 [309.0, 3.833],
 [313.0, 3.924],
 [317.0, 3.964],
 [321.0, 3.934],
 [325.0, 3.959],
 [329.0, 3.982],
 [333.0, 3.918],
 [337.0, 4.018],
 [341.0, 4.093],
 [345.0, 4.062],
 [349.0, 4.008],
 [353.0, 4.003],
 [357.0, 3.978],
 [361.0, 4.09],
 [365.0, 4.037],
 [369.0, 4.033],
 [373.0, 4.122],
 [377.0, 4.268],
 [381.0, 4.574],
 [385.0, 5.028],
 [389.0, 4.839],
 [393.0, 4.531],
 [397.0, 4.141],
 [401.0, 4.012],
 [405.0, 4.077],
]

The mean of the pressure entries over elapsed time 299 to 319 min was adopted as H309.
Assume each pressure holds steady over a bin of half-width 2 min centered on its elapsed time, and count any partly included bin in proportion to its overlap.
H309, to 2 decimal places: 3.90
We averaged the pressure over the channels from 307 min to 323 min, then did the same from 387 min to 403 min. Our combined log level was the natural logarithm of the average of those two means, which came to 1.42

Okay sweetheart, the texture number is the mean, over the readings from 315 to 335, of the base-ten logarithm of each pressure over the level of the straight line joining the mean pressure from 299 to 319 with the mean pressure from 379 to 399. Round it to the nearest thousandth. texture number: -0.010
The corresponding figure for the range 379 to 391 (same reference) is 0.021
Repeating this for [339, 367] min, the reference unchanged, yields -0.027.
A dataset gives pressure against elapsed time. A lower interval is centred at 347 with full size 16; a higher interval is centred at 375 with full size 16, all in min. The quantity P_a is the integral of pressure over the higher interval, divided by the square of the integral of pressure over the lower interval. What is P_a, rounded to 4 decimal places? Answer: 0.0163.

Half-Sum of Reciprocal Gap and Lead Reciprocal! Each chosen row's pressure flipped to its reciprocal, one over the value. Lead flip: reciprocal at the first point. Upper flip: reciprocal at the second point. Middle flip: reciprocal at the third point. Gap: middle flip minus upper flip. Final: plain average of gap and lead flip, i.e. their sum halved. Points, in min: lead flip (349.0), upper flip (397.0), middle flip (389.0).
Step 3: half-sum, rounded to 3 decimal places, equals 0.107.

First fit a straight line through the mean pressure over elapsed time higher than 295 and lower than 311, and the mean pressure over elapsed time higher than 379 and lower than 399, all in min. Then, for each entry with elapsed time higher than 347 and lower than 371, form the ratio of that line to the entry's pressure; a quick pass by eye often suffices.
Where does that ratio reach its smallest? 349.0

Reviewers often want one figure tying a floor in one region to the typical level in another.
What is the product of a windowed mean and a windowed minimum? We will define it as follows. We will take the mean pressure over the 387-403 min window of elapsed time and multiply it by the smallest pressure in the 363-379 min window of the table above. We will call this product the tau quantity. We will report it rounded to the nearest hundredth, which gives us 17.67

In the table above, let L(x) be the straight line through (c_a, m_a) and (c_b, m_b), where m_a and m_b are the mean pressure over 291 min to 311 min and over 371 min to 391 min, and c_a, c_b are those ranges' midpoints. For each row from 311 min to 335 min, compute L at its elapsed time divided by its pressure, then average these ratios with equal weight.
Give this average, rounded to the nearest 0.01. 1.04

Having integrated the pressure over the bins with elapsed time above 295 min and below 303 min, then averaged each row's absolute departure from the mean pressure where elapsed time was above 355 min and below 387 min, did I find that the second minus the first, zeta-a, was -31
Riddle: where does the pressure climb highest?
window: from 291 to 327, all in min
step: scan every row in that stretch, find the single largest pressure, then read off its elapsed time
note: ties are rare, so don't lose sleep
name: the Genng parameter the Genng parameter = 293.0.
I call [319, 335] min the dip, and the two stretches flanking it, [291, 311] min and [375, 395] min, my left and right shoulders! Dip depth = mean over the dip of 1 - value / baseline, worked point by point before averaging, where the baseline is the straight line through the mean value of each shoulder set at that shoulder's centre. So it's 0.048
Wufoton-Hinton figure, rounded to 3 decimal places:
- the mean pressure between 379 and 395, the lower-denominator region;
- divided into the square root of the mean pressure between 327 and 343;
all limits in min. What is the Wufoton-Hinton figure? 0.422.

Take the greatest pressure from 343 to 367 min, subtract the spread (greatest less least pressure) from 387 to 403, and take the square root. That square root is 1.81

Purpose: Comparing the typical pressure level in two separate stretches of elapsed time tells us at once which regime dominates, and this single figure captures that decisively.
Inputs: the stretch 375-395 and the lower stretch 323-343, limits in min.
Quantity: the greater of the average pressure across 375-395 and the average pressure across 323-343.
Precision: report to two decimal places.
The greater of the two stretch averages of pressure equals 4.65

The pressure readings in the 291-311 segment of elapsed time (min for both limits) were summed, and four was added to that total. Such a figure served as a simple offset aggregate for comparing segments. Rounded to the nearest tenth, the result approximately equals 23.6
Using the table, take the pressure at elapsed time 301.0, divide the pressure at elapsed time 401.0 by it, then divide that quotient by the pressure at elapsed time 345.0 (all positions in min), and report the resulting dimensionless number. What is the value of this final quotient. 0.254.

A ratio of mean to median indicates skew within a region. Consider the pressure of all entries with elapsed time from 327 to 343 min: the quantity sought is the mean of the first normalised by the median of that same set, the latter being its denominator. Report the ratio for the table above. 1.001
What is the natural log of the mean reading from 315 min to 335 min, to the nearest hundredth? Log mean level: 1.37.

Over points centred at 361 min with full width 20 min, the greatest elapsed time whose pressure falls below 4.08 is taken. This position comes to 369.0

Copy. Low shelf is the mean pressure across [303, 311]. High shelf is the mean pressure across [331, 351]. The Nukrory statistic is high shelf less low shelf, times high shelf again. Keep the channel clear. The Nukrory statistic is 0.6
